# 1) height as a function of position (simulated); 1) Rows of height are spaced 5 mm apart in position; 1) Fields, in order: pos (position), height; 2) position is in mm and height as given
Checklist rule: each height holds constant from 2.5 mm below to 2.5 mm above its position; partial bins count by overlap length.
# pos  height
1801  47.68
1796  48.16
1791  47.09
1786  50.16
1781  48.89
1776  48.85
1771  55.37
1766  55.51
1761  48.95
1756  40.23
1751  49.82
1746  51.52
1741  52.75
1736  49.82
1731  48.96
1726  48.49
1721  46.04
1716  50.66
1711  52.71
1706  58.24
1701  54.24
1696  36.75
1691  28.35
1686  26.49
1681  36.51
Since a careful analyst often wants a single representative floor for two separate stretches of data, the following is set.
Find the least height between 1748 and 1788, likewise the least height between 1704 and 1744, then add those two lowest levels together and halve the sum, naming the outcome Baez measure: 43.1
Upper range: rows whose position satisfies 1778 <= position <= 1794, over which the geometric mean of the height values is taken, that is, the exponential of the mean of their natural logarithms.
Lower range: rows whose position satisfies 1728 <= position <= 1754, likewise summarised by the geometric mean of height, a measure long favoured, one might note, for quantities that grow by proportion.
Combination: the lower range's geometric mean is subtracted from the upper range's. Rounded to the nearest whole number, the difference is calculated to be -2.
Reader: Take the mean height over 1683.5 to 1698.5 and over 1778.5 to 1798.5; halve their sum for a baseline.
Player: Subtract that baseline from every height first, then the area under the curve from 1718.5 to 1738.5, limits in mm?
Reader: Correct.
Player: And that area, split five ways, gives 35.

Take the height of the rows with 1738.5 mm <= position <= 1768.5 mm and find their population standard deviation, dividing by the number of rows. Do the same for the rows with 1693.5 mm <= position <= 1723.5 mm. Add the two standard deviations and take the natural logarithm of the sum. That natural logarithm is 2.46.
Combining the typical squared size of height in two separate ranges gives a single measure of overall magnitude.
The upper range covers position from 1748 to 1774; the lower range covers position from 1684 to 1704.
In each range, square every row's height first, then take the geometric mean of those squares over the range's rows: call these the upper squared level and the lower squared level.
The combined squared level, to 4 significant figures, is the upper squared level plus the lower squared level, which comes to 3688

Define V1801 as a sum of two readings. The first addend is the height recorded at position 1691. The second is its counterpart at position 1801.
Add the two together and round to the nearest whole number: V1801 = 76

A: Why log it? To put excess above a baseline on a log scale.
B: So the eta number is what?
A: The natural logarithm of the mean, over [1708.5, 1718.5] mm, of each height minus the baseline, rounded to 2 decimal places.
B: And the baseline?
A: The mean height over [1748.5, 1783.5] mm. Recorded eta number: 0.71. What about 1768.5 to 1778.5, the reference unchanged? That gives 0.90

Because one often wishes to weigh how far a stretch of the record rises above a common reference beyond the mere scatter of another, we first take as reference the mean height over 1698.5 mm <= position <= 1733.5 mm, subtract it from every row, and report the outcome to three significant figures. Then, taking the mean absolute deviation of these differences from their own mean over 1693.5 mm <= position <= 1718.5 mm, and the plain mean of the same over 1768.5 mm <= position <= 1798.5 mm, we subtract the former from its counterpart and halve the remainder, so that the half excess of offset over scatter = -3.54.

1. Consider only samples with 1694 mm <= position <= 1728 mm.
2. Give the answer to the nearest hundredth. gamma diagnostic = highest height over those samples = 58.24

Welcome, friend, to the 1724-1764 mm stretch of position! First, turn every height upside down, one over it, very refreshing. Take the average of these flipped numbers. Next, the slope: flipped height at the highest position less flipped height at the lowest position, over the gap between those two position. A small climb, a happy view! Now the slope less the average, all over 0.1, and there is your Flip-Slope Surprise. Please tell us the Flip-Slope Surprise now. -0.206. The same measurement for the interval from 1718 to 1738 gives -0.208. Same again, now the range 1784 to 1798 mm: -0.206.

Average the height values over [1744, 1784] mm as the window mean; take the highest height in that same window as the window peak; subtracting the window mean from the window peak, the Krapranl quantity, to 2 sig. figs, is 5.6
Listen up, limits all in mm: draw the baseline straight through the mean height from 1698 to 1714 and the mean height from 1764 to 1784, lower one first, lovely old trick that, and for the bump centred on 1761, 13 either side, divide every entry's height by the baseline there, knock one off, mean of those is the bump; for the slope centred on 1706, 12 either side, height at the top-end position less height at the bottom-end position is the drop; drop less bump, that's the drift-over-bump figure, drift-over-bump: 14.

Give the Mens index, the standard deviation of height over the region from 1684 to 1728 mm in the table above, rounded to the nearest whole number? 11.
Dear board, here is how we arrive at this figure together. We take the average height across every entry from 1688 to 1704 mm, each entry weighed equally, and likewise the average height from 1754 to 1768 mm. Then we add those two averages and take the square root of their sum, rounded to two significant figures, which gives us 9.4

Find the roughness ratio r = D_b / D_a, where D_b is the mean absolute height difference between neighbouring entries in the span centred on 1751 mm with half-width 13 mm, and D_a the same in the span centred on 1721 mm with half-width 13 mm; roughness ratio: 2.2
